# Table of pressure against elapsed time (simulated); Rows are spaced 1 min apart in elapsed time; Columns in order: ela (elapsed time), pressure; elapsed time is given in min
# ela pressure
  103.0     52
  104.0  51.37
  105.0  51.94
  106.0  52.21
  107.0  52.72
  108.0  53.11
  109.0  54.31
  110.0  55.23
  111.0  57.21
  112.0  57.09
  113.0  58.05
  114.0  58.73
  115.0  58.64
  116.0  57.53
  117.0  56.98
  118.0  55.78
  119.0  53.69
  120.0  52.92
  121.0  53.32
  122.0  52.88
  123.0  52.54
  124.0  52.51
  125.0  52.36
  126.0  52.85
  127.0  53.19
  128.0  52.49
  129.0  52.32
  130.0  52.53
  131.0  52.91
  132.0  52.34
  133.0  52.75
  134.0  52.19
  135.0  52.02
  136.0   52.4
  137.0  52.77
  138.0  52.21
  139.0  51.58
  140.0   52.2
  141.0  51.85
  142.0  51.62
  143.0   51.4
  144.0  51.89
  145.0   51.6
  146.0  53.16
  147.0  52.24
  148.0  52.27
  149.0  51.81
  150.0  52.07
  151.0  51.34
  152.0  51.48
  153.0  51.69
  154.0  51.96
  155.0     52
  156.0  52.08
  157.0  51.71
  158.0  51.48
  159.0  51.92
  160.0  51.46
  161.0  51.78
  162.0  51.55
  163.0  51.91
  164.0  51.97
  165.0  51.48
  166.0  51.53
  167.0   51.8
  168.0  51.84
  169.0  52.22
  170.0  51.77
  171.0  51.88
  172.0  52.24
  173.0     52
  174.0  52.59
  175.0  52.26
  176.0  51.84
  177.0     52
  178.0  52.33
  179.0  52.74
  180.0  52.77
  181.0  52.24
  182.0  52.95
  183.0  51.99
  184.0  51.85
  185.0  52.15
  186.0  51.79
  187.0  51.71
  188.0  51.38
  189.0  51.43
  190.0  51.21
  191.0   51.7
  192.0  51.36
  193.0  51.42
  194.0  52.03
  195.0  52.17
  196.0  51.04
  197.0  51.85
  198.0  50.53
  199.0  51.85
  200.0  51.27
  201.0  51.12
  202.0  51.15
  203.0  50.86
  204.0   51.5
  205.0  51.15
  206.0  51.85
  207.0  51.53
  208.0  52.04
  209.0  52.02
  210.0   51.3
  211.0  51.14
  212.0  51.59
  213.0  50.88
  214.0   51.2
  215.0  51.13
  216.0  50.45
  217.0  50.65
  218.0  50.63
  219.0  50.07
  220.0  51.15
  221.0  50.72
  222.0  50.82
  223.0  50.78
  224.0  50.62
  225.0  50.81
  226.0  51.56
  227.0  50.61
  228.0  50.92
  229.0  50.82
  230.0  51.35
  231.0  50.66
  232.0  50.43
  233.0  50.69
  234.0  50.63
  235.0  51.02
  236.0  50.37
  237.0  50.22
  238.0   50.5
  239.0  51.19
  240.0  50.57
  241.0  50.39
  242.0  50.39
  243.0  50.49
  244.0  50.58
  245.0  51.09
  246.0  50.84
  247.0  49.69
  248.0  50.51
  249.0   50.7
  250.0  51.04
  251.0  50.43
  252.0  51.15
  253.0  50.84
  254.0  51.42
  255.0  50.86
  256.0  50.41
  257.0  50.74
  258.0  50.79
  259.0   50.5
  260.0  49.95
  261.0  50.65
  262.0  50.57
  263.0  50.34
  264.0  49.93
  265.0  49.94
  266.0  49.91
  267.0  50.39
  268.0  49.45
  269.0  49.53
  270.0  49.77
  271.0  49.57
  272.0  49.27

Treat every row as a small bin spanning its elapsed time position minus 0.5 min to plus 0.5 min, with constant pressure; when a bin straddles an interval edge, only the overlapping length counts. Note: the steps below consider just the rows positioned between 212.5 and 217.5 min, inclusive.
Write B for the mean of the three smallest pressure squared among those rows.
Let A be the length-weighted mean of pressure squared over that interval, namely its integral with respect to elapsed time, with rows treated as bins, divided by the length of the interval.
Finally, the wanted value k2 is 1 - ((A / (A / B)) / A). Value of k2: 0.0079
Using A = 2587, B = 2566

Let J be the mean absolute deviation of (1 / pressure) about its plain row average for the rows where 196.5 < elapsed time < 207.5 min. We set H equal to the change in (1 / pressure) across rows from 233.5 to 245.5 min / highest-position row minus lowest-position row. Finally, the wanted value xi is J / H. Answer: -0.7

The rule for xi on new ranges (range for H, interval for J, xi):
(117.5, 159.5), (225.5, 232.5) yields 0.1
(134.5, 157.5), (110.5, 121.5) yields 4.9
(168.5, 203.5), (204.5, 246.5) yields 0.3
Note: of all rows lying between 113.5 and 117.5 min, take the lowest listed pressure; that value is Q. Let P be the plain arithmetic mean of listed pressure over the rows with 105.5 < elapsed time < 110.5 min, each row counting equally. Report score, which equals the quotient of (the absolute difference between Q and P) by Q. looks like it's 0.061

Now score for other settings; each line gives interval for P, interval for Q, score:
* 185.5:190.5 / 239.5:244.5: 0.022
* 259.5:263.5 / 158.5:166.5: 0.021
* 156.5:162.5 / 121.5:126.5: 0.014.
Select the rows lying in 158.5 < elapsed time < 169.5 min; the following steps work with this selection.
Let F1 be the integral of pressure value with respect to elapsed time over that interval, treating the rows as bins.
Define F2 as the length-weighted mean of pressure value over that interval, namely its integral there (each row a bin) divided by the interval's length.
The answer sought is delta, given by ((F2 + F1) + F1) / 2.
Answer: 595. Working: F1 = 569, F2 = 51.8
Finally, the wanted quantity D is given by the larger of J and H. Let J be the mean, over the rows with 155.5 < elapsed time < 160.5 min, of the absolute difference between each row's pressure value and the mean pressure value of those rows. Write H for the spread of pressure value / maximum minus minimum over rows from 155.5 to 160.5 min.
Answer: 0.62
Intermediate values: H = 0.62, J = 0.22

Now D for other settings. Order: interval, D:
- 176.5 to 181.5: 0.77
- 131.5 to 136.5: 0.73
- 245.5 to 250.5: 1.35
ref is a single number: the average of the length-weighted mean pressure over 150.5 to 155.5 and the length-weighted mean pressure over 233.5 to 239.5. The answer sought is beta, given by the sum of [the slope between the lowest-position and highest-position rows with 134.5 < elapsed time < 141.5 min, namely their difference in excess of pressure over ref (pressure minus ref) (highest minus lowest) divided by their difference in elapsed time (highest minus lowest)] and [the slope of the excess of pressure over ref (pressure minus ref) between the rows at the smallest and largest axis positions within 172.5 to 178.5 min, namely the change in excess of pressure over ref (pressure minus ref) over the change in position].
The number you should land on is 0.04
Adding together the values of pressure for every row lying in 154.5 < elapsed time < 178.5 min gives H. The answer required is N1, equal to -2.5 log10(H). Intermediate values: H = 1246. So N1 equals -7.74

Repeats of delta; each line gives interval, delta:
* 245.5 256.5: 583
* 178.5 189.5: 599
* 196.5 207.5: 590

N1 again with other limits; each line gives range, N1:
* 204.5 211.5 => -6.39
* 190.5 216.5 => -7.81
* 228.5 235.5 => -6.38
